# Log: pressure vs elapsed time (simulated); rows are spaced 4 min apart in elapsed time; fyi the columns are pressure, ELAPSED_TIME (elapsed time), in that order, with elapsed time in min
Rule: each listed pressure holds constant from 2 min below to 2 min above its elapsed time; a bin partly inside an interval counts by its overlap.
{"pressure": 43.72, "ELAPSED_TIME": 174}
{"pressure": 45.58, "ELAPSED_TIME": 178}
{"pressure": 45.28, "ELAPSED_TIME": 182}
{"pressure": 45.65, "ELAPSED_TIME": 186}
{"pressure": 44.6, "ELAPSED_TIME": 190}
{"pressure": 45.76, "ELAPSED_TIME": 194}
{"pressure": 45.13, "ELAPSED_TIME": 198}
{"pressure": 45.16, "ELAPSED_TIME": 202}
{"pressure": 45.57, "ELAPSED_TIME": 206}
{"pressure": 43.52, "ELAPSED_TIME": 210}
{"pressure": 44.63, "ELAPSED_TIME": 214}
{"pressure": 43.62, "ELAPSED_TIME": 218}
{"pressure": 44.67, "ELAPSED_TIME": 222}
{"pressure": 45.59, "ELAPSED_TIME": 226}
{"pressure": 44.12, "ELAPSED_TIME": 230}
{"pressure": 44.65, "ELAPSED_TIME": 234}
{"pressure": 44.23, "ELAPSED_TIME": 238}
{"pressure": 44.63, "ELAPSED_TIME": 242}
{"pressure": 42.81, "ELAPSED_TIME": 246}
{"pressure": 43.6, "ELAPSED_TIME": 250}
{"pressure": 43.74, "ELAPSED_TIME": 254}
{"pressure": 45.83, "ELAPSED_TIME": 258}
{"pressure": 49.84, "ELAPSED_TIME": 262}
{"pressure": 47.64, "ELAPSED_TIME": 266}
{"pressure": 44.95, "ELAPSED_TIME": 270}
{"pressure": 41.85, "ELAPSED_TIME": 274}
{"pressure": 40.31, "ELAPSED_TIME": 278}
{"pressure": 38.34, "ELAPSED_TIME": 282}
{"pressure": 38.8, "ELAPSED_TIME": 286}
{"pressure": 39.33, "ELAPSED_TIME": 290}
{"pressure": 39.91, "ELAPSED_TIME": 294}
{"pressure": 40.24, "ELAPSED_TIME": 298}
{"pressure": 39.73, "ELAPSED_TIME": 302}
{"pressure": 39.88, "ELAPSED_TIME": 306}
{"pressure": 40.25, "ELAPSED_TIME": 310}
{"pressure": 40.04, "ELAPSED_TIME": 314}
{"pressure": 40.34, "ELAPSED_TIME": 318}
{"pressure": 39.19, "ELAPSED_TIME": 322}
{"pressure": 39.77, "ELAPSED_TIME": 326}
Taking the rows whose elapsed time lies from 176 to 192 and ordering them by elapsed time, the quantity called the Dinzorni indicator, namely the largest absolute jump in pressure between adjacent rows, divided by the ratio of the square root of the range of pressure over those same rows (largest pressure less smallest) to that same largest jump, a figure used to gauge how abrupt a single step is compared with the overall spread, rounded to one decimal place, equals 1.1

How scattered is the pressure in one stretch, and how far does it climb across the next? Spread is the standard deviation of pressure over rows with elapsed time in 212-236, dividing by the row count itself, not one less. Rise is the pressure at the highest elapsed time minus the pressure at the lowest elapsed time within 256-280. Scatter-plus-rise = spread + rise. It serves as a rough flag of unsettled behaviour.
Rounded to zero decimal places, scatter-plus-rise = -5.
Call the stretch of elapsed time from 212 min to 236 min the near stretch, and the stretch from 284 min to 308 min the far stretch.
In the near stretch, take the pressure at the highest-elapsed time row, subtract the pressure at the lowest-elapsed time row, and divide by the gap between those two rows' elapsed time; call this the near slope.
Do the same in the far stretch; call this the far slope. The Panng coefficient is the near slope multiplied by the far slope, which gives 0.0001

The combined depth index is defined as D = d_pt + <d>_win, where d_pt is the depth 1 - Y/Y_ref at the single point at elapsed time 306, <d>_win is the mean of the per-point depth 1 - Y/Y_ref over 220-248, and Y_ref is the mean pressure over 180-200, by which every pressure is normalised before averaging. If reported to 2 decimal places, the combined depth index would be 0.14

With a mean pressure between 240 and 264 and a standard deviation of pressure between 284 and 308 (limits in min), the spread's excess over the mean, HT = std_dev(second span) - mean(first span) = -44.6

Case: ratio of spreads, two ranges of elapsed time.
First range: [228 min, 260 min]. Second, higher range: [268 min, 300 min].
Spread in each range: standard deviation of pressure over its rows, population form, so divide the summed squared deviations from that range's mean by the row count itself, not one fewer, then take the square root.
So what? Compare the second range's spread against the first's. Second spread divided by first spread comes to 2.4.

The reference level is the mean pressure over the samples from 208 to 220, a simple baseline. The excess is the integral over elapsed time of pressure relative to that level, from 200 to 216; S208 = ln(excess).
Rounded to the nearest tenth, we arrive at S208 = 2.5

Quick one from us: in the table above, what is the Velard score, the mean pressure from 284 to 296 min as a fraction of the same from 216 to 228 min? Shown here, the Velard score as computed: 0.88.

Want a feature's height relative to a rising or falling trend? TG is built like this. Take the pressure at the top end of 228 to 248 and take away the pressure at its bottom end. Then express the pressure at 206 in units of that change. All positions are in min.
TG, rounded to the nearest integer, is -35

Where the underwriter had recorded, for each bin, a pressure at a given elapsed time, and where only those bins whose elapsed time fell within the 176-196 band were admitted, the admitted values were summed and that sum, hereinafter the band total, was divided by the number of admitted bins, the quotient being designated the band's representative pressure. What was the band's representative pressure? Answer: 45.4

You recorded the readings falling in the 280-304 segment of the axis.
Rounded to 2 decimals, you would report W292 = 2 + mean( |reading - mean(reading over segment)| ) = 2.57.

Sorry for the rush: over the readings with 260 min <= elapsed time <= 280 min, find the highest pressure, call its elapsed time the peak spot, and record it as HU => 262 min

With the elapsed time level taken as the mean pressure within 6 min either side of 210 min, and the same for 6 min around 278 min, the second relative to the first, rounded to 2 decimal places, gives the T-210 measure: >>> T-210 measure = 0.90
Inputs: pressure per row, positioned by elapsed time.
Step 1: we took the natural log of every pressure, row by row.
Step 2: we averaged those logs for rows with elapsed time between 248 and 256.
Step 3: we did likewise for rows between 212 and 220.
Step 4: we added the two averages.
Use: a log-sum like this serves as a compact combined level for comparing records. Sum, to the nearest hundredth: 7.56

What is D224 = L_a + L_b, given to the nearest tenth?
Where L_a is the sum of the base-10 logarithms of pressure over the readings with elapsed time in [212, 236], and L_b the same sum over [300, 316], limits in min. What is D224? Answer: 16.3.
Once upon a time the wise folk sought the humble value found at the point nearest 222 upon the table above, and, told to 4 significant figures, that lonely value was 44.67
